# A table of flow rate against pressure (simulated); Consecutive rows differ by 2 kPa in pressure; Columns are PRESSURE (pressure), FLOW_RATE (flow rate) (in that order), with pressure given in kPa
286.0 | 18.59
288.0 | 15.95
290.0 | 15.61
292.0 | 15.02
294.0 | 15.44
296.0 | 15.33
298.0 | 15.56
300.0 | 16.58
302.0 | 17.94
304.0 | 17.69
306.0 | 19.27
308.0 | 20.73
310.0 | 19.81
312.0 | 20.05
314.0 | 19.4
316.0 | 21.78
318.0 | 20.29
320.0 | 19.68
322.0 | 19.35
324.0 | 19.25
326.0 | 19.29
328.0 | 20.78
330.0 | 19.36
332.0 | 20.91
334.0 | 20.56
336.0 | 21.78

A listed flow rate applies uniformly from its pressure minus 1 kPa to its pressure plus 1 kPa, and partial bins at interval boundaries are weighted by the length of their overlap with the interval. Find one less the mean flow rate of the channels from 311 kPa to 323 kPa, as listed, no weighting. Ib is -19.1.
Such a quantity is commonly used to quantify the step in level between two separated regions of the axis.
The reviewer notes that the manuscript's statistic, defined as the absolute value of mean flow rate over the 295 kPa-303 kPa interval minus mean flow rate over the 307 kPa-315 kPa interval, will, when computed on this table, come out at 3.6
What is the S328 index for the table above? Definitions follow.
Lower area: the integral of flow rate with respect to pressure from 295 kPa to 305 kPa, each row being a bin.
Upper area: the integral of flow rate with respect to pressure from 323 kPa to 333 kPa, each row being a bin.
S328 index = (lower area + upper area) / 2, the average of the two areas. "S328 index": 183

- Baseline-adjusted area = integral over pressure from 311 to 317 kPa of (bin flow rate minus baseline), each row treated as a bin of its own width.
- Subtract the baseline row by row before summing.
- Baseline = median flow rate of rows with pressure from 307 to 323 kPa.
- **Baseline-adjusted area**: 3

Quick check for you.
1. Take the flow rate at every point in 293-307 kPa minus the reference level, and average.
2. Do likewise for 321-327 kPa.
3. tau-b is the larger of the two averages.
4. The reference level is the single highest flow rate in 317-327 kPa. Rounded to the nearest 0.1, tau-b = -1.0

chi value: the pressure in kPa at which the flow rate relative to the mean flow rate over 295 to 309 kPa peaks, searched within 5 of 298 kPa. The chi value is 302.0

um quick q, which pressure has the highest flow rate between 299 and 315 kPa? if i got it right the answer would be 308.0 kPa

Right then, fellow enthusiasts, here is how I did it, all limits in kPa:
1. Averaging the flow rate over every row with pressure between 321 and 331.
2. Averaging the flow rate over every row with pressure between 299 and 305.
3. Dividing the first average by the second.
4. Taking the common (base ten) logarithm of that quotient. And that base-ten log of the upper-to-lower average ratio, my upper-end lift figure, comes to 0.052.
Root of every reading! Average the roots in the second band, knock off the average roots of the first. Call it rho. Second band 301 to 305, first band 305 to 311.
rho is -0.24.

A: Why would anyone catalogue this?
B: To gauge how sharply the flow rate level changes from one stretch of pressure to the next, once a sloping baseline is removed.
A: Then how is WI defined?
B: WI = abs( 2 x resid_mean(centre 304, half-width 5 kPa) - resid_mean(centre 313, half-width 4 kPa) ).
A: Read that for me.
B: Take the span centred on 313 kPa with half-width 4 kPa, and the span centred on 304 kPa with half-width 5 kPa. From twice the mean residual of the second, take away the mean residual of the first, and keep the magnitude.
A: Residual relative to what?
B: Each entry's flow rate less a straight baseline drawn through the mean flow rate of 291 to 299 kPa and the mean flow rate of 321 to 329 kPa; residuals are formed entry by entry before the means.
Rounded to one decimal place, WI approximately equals 1.3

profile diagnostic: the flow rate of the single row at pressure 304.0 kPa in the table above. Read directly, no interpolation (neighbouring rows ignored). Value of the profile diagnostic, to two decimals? 17.69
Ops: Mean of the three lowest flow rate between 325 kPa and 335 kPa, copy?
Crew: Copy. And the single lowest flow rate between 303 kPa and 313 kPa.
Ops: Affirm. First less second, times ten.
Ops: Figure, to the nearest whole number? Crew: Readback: 20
